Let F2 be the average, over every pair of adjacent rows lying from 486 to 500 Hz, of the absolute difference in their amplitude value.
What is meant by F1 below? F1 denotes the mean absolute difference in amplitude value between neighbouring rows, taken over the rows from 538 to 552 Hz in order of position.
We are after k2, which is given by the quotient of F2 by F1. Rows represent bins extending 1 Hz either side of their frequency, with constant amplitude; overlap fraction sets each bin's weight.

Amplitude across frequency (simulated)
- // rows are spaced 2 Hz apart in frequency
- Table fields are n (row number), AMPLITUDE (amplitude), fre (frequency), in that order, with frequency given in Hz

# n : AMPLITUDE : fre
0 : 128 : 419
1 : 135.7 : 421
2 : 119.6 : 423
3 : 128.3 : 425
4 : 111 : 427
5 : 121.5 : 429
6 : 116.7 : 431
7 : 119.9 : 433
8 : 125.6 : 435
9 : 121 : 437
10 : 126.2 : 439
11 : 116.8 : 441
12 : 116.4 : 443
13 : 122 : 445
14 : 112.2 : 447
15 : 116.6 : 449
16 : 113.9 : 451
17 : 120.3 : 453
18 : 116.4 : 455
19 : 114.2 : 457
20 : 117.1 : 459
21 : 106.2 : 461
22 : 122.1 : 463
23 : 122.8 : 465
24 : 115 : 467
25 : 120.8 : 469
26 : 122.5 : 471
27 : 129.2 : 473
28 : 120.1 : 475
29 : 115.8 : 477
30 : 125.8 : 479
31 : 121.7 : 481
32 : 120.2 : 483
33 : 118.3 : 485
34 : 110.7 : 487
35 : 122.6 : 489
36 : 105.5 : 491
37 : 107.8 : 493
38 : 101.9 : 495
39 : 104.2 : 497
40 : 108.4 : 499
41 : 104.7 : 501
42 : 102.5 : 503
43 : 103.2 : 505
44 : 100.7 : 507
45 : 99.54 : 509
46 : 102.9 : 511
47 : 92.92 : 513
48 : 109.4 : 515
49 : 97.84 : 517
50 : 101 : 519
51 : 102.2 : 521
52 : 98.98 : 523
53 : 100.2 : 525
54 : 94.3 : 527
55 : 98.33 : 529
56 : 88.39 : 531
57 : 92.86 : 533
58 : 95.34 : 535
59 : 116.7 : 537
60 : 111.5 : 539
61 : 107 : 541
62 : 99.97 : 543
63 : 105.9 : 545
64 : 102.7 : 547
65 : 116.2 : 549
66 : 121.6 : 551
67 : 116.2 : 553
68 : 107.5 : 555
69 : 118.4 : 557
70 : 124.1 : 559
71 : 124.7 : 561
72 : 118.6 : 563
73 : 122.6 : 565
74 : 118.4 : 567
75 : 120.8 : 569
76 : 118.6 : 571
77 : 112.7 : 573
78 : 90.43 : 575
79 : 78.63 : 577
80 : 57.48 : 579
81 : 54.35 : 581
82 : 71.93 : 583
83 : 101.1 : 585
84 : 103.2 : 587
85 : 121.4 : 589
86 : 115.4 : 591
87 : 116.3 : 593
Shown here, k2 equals 1.1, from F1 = 7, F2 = 7.3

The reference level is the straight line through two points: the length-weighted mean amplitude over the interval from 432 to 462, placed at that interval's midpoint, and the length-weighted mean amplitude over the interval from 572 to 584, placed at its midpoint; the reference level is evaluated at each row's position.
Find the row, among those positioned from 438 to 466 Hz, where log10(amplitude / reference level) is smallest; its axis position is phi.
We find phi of 461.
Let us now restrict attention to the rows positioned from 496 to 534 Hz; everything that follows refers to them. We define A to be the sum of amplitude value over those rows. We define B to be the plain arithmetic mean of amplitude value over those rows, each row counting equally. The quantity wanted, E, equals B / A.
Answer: 0.05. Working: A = 1903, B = 100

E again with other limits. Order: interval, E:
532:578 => 0.04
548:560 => 0.17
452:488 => 0.06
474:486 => 0.17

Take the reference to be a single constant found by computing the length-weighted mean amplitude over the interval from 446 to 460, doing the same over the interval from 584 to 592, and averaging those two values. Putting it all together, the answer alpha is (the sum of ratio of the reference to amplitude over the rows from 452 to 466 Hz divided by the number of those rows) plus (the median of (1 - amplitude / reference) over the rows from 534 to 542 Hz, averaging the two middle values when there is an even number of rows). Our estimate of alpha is 1.00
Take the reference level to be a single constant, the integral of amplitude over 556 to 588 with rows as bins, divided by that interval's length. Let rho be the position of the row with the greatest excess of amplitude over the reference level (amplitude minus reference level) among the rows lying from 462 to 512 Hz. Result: 473 Hz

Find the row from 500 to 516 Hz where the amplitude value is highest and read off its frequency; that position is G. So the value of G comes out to 515 Hz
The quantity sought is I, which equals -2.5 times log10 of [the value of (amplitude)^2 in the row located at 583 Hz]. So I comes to -9.3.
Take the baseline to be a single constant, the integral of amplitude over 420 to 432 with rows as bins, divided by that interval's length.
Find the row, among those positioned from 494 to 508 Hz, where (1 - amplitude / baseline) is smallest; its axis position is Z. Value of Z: 499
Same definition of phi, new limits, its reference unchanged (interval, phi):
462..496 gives 495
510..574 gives 513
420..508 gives 427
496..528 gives 513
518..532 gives 531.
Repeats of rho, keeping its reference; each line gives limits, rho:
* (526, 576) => 561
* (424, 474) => 473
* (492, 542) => 537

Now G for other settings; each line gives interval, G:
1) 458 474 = 473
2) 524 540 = 537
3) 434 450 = 439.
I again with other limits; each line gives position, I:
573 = -10.3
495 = -10.0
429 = -10.4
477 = -10.3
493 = -10.2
